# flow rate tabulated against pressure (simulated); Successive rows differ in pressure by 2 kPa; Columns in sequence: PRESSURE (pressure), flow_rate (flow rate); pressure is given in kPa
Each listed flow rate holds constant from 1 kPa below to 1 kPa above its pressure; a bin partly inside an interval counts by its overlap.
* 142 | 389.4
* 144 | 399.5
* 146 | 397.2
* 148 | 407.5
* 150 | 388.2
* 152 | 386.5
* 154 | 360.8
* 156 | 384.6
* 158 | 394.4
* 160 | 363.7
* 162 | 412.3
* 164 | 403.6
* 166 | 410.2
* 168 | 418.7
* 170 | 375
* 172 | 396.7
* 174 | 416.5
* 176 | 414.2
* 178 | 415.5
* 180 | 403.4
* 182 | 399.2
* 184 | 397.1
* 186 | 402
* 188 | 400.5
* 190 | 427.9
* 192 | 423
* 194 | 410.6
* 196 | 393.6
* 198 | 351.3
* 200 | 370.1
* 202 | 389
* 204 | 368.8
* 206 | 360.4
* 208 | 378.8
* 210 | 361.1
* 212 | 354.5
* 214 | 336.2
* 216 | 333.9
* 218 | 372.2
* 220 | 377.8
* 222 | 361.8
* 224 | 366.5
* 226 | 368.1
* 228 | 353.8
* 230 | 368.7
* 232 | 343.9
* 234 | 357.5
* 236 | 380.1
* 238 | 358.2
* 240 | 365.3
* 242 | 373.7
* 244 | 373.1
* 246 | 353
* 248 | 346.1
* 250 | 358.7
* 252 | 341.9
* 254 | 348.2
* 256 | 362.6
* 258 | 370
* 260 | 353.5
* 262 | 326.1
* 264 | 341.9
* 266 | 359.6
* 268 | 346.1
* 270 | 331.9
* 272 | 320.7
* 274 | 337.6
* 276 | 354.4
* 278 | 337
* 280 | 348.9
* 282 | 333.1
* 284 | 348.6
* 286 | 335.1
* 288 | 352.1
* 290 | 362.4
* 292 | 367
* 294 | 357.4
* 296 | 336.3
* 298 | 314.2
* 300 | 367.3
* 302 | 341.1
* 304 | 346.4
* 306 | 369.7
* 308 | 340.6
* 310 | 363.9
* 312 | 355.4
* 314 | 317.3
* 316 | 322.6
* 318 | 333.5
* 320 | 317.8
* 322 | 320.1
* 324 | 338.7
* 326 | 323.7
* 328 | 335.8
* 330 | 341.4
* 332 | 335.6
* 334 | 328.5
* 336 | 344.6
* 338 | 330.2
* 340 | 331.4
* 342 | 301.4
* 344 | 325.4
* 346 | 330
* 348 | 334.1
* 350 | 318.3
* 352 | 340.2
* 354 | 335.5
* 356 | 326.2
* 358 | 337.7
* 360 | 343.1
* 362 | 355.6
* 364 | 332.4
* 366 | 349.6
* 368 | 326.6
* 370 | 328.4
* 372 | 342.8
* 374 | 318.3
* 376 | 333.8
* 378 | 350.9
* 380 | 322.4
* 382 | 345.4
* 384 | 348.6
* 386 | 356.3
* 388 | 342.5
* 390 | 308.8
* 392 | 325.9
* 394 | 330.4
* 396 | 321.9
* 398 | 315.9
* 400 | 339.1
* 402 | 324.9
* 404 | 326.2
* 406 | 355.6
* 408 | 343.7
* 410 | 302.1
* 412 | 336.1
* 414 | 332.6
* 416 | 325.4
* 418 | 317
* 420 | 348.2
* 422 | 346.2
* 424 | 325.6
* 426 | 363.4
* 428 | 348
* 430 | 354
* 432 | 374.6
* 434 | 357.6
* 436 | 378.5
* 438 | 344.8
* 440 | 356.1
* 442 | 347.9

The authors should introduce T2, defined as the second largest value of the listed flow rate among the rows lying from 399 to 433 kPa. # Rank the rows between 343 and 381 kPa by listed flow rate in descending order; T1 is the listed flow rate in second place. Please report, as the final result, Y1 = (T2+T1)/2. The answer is 357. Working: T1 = 350.9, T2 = 363.4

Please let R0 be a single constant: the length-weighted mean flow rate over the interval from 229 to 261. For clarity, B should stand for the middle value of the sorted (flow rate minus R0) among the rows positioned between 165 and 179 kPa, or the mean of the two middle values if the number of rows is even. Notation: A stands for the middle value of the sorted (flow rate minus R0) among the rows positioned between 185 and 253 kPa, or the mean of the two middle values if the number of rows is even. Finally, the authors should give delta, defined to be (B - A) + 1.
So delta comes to 48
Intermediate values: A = 8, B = 55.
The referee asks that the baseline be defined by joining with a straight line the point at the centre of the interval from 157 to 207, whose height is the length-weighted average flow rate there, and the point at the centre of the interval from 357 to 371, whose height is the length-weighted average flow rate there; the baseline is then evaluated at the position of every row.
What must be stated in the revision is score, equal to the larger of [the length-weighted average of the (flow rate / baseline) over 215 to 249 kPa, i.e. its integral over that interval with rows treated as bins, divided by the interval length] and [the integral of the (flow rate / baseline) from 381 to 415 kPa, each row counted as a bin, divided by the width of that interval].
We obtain 1.01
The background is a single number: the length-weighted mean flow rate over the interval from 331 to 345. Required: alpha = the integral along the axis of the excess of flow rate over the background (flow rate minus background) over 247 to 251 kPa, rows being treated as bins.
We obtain 97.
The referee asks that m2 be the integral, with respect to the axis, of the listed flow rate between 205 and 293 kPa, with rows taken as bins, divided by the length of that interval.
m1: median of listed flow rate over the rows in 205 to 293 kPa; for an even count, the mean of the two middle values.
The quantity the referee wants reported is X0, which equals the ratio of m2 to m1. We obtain 1.00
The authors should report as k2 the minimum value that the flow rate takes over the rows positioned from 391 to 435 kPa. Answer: 302.1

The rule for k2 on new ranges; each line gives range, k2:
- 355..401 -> 308.8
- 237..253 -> 341.9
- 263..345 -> 301.4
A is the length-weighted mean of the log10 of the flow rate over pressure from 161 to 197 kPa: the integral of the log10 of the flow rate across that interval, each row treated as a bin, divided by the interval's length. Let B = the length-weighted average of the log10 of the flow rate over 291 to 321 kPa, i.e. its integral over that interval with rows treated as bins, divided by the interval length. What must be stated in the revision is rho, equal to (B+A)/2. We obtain 2.57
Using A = 2.609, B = 2.54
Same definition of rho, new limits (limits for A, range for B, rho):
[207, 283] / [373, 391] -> 2.54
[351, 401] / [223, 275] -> 2.54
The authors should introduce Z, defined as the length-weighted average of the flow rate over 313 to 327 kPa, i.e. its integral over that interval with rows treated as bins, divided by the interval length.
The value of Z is 325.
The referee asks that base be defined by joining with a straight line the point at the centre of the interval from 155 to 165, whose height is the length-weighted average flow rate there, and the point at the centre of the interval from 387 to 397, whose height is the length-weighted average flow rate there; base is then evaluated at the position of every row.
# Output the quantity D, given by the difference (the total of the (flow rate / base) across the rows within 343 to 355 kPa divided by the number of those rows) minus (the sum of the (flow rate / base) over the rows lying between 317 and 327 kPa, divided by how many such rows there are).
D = 0.03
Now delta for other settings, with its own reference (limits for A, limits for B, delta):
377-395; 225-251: 17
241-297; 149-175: 47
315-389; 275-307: 16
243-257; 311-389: -18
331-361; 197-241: 33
